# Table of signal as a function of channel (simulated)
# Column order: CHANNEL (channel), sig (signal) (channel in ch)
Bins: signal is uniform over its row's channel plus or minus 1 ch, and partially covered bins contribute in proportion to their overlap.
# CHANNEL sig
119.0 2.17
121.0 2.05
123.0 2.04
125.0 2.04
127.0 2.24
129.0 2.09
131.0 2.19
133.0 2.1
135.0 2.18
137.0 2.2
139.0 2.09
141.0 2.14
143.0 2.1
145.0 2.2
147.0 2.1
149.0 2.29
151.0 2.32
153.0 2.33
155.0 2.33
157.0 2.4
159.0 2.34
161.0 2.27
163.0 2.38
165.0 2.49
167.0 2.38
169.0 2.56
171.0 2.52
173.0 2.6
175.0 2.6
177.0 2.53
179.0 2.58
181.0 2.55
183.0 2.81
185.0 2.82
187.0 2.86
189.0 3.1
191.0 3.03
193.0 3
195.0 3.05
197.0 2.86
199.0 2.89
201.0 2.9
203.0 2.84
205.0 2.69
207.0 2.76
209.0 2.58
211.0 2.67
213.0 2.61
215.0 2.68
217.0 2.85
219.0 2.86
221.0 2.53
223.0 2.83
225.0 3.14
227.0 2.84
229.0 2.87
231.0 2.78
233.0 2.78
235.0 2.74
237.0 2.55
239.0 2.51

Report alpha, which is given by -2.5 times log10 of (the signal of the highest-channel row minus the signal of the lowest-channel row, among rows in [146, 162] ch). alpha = 1.9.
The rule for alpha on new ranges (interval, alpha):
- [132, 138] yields 2.5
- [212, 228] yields 1.6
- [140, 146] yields 3.1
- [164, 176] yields 2.4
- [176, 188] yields 1.2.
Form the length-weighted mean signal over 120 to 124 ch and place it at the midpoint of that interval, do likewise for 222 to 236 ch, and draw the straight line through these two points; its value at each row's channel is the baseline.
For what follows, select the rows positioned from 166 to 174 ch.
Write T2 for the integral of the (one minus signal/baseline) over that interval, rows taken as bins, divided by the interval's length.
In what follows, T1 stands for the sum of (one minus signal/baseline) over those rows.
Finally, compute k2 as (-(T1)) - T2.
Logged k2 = 0.221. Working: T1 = -0.18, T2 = -0.044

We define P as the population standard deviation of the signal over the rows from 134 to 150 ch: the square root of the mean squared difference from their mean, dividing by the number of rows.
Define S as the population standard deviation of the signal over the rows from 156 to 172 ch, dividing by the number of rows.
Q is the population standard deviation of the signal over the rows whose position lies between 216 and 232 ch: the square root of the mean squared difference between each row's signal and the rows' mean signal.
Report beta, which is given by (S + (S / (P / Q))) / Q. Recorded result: 2.0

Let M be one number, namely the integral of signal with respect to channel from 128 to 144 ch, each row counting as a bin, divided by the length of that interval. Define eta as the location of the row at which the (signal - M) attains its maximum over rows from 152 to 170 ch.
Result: 169.0 ch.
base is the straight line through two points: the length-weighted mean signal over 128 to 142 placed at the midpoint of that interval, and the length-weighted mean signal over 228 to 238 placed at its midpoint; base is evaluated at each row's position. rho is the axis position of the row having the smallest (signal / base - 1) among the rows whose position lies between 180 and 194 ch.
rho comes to 181.0 ch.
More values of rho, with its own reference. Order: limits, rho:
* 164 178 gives 167.0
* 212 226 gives 221.0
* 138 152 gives 147.0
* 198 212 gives 209.0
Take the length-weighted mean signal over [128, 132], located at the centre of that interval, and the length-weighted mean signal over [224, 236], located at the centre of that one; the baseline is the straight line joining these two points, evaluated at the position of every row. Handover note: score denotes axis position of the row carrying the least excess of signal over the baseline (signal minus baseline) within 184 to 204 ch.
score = 203.0 ch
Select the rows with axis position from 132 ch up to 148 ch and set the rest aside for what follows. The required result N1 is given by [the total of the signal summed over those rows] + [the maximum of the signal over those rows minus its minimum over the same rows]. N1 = 17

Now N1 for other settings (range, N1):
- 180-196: 24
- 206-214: 11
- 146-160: 16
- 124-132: 9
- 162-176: 18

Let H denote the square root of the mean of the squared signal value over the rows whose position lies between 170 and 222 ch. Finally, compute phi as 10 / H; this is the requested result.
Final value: 3.6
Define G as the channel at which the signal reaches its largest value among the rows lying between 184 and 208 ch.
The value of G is 189.0 ch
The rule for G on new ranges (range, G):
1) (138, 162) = 157.0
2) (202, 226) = 225.0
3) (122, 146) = 127.0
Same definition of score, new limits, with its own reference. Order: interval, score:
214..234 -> 221.0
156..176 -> 161.0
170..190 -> 181.0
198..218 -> 209.0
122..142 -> 139.0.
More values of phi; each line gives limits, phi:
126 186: 4.2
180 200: 3.4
